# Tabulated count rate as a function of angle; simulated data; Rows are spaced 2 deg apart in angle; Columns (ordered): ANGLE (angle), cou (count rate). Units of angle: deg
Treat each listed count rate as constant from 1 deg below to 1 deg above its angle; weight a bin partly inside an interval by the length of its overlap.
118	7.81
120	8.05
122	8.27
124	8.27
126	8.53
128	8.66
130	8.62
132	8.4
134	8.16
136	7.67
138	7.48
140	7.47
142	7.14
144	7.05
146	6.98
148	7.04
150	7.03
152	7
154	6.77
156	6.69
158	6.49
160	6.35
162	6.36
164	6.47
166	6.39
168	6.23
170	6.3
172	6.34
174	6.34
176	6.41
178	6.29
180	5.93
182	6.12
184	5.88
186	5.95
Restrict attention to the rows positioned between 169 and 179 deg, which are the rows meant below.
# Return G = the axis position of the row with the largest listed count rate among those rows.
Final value 176 deg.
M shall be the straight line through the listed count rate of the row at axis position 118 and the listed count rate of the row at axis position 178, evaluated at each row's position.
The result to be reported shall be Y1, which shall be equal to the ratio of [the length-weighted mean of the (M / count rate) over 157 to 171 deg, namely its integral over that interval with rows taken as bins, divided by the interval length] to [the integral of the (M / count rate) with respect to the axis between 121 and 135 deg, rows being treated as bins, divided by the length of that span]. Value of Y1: 1.16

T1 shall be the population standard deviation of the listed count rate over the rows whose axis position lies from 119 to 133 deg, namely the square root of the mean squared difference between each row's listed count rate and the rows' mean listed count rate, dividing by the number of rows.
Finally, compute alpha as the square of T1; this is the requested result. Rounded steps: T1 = 0.20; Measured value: 0.041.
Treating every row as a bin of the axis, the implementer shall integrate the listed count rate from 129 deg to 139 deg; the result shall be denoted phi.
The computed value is 81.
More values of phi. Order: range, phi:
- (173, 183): 62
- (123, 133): 85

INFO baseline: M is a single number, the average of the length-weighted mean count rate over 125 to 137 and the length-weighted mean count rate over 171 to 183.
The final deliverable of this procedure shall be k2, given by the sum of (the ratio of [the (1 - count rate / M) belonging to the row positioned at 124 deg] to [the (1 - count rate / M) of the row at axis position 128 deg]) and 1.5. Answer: 2.2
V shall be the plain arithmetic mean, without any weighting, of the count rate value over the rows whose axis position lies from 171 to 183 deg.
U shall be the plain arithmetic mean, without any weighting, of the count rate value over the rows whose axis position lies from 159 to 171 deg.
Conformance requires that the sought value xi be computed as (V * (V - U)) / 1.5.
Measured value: 0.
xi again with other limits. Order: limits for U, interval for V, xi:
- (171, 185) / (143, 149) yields 4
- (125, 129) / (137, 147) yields -7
